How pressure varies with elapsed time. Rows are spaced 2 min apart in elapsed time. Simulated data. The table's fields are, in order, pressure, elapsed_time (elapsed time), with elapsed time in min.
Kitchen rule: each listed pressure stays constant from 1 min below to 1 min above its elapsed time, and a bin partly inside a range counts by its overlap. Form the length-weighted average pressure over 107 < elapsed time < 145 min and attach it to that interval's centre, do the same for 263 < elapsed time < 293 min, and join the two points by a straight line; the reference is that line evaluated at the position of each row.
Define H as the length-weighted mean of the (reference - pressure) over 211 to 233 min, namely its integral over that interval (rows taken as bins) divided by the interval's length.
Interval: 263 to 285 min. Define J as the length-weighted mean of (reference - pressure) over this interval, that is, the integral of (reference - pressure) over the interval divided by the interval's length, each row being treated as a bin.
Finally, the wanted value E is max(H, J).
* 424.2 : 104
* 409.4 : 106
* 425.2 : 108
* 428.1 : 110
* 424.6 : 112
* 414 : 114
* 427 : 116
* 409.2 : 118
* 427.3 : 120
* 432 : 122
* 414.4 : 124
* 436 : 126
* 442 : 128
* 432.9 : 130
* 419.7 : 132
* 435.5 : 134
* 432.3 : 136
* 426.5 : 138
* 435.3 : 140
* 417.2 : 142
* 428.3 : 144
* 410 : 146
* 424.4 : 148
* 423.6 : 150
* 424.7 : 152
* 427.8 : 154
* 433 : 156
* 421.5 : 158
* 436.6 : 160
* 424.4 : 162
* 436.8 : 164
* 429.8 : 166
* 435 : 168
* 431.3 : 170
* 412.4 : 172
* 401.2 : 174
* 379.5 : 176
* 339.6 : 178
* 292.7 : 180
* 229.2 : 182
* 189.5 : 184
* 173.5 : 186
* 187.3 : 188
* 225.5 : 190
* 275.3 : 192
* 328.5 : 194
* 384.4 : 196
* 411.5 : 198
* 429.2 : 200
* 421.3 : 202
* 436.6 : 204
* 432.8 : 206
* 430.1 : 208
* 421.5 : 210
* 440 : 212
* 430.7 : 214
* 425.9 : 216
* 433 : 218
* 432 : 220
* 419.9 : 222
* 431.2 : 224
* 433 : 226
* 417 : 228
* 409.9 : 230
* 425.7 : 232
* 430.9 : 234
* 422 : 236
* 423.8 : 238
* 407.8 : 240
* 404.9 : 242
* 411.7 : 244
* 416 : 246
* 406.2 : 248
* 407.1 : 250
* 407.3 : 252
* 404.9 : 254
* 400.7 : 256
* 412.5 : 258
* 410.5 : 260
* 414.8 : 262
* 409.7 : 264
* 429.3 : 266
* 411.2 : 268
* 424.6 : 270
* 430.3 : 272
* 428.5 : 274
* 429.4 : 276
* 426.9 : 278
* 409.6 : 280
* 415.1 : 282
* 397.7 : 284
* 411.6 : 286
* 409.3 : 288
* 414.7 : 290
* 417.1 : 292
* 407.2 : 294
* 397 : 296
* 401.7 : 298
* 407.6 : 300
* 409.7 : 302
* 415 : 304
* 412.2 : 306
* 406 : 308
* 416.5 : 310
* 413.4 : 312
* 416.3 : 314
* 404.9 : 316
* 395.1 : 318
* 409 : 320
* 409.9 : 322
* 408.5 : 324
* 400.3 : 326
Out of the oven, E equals -1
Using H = -6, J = -1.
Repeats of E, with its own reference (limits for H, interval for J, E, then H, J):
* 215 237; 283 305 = 9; -5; 9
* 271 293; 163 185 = 62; 0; 62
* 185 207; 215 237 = 86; 86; -5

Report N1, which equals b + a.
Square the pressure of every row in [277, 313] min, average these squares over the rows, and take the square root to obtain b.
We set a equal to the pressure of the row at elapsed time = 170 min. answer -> 842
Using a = 431.3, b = 411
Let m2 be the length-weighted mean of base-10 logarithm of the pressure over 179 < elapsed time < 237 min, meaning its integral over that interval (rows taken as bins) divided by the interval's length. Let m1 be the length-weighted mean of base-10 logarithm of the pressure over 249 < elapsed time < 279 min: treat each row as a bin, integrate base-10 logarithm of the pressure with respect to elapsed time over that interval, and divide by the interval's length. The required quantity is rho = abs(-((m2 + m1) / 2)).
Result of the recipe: 2.59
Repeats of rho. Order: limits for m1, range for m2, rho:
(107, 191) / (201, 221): 2.61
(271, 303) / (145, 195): 2.58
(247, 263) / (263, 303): 2.61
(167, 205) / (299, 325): 2.56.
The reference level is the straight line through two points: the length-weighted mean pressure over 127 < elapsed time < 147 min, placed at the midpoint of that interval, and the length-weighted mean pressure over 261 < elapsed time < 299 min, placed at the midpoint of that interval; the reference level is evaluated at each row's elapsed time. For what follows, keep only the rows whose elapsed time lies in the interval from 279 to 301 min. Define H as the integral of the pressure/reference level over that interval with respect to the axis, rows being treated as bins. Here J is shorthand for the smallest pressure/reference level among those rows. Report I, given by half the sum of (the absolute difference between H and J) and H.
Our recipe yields 21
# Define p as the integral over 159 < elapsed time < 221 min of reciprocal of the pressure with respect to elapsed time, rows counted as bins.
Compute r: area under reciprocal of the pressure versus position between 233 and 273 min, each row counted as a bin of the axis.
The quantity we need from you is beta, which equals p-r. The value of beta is 0.084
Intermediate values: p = 0.18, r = 0.097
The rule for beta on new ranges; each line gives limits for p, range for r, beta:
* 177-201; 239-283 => -0.015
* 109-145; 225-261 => -0.003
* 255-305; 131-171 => 0.027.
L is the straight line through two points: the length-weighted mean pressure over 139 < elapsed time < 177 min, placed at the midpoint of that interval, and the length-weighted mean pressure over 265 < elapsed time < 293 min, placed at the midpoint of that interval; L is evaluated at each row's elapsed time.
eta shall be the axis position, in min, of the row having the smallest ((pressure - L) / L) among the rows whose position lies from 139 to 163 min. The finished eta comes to 146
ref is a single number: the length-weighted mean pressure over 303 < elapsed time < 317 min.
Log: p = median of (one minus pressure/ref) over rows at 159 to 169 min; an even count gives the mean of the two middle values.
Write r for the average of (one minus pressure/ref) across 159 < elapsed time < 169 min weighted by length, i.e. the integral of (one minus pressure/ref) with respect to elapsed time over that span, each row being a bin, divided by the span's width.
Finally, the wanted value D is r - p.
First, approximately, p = -0.056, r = -0.050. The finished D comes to 0.0060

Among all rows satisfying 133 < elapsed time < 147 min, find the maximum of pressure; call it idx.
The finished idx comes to 435.5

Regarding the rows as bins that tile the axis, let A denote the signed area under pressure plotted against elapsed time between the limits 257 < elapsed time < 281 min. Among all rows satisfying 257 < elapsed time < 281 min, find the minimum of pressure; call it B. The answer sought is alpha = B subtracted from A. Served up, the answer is 9665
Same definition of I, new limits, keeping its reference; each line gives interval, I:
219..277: 57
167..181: 12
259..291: 32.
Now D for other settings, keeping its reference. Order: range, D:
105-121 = 0.0104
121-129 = 0.0070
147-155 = -0.0014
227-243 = 0.0042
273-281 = 0.0100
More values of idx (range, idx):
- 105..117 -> 428.1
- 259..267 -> 429.3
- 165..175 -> 435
